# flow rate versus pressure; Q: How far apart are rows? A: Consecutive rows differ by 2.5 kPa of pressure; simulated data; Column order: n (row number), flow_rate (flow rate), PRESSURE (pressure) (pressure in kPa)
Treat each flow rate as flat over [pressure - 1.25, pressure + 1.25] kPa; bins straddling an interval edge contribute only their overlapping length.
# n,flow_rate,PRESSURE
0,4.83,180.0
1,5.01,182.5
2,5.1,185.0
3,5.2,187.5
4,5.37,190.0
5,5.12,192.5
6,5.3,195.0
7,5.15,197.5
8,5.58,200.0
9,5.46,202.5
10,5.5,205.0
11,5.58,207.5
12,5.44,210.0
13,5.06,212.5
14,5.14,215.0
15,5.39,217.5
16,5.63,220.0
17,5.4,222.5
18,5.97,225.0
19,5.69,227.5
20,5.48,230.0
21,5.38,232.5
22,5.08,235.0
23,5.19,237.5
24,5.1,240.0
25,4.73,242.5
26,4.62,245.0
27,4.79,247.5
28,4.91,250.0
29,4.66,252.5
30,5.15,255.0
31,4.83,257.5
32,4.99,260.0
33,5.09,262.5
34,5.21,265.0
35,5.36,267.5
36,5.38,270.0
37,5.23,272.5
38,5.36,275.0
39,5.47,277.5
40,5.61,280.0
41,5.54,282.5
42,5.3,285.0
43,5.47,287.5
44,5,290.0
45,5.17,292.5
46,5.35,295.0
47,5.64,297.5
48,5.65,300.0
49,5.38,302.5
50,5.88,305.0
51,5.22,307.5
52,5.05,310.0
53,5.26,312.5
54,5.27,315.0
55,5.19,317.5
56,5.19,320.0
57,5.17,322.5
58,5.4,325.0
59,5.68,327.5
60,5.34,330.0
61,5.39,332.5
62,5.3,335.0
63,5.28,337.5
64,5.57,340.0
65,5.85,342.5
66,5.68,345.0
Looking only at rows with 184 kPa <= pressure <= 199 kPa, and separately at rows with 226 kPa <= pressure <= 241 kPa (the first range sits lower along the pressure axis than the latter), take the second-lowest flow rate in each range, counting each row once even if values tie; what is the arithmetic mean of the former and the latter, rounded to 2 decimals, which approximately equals 5.11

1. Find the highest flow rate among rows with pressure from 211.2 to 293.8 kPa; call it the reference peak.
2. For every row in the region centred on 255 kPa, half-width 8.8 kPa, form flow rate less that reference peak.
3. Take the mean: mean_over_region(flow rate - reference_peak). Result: -1.1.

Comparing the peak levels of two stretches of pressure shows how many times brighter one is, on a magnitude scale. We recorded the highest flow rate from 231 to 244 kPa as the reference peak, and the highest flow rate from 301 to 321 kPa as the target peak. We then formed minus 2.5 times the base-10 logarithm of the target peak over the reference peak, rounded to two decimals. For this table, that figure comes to -0.10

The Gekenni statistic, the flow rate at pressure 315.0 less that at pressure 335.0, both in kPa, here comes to 0.0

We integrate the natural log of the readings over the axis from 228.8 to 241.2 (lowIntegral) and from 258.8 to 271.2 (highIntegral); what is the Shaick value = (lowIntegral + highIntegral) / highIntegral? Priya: 2.00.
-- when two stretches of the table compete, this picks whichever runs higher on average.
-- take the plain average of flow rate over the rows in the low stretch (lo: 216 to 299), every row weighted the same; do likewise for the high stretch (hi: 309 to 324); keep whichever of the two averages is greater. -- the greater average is 5.25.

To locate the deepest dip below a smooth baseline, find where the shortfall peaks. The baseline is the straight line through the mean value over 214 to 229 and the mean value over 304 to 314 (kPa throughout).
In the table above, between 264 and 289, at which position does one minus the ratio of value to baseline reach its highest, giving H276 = 265.0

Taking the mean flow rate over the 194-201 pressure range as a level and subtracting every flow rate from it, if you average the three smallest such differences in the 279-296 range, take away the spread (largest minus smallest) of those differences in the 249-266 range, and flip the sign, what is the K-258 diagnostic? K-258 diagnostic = 0.75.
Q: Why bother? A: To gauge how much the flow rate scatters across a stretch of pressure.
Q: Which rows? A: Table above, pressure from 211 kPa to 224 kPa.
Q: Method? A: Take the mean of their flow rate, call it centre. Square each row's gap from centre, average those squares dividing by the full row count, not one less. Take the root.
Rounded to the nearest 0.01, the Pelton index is 0.20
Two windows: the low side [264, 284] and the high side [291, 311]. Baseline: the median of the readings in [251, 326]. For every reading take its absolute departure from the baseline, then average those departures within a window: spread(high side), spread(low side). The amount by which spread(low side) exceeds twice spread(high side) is -0.33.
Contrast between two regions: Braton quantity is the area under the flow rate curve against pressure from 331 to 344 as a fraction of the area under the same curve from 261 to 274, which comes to 1.04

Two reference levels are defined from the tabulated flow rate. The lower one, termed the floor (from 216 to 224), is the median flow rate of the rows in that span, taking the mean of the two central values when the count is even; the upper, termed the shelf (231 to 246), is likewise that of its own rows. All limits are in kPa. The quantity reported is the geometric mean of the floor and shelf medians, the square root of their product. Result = 5.24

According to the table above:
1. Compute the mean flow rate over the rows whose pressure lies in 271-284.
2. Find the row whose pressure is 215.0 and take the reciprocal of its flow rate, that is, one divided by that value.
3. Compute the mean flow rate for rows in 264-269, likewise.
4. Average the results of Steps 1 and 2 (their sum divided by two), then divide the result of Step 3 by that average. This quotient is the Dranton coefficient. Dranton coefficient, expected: 1.88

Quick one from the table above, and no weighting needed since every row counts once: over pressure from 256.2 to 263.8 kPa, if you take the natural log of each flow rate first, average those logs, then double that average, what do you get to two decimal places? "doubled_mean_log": 3.21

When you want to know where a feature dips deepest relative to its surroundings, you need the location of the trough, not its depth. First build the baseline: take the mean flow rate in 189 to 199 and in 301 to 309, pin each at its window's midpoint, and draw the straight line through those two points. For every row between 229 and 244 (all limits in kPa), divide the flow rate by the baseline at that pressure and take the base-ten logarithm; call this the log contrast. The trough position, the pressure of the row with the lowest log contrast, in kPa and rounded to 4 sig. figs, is 242.5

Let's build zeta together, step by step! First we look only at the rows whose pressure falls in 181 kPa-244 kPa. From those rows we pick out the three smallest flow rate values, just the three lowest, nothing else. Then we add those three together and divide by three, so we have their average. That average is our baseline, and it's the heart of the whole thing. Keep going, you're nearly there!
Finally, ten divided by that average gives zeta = 2.03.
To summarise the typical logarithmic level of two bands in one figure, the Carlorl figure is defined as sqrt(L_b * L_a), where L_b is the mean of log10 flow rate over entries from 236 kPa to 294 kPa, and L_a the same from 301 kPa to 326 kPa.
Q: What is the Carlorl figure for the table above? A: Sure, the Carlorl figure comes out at 0.717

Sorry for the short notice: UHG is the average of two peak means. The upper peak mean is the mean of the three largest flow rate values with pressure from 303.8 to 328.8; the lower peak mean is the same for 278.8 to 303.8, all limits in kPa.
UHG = 5.64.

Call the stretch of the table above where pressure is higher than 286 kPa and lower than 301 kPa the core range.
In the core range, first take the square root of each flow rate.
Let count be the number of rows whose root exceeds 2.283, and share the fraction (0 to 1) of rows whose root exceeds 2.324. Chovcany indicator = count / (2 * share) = 4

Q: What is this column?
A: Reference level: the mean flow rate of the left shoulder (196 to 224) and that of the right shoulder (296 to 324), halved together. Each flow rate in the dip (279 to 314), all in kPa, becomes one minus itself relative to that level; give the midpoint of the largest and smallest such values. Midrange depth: -0.012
